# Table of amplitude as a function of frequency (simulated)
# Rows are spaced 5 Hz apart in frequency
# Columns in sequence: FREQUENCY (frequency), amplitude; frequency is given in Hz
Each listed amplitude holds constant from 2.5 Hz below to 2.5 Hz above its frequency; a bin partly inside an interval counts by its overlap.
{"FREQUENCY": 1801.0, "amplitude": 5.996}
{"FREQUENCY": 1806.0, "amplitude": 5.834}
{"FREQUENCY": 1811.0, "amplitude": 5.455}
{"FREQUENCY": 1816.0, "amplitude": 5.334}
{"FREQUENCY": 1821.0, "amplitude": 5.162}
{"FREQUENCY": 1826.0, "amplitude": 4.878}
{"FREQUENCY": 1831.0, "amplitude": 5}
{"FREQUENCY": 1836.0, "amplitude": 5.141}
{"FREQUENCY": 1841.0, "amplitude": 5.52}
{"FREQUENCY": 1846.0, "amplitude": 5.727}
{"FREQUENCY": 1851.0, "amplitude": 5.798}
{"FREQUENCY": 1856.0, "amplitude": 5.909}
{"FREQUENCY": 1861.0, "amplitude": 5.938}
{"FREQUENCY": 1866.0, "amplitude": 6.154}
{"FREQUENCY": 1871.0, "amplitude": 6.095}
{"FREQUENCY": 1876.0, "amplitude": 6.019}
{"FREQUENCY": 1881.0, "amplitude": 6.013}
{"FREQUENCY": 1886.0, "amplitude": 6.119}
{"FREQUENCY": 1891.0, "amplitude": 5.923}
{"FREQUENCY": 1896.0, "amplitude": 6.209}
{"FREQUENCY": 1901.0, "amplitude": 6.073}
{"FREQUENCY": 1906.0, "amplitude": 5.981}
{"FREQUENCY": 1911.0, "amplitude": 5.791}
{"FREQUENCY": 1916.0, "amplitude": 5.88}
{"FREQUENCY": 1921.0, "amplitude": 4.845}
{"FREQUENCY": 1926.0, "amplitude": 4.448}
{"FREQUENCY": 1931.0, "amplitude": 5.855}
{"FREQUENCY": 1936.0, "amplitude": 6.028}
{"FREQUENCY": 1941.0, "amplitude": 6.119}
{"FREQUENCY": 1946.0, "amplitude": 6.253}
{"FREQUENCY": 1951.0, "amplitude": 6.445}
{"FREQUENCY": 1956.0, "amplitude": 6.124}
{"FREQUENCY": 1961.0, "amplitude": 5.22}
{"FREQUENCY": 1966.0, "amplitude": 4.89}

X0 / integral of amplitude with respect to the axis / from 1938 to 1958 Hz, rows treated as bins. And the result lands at 125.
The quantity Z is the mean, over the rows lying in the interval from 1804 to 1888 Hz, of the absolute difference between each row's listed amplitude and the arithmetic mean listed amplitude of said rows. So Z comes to 0.36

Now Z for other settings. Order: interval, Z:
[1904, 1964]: 0.46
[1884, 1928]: 0.47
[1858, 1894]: 0.07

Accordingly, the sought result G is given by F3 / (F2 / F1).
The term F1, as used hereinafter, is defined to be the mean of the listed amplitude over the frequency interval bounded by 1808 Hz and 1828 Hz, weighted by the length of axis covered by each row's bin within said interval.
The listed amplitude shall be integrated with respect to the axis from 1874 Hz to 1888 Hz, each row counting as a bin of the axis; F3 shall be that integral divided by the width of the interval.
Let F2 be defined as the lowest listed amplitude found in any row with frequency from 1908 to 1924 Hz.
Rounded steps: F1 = 5.2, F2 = 4.845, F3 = 6.05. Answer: 6.5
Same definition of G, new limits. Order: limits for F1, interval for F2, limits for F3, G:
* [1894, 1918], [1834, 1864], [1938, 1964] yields 7.0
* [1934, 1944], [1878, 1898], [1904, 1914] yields 6.0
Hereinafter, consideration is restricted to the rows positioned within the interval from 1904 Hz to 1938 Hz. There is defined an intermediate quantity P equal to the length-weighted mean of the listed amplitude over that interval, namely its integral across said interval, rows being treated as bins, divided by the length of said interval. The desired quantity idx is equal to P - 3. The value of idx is 2.53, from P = 5.53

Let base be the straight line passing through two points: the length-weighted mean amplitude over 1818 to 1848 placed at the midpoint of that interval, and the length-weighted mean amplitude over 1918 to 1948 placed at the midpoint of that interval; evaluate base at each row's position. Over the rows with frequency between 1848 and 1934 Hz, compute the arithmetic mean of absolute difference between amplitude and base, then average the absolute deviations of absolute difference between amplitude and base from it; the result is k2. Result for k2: 0.145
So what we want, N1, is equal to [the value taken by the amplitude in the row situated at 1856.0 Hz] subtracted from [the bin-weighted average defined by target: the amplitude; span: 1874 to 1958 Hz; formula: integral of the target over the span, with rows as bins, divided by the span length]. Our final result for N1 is -0.02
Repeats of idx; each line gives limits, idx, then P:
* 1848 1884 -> 2.99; 5.99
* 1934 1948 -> 3.13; 6.13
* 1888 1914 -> 3.00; 6.00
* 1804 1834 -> 2.27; 5.27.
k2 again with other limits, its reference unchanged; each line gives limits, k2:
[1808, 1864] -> 0.157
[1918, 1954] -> 0.201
